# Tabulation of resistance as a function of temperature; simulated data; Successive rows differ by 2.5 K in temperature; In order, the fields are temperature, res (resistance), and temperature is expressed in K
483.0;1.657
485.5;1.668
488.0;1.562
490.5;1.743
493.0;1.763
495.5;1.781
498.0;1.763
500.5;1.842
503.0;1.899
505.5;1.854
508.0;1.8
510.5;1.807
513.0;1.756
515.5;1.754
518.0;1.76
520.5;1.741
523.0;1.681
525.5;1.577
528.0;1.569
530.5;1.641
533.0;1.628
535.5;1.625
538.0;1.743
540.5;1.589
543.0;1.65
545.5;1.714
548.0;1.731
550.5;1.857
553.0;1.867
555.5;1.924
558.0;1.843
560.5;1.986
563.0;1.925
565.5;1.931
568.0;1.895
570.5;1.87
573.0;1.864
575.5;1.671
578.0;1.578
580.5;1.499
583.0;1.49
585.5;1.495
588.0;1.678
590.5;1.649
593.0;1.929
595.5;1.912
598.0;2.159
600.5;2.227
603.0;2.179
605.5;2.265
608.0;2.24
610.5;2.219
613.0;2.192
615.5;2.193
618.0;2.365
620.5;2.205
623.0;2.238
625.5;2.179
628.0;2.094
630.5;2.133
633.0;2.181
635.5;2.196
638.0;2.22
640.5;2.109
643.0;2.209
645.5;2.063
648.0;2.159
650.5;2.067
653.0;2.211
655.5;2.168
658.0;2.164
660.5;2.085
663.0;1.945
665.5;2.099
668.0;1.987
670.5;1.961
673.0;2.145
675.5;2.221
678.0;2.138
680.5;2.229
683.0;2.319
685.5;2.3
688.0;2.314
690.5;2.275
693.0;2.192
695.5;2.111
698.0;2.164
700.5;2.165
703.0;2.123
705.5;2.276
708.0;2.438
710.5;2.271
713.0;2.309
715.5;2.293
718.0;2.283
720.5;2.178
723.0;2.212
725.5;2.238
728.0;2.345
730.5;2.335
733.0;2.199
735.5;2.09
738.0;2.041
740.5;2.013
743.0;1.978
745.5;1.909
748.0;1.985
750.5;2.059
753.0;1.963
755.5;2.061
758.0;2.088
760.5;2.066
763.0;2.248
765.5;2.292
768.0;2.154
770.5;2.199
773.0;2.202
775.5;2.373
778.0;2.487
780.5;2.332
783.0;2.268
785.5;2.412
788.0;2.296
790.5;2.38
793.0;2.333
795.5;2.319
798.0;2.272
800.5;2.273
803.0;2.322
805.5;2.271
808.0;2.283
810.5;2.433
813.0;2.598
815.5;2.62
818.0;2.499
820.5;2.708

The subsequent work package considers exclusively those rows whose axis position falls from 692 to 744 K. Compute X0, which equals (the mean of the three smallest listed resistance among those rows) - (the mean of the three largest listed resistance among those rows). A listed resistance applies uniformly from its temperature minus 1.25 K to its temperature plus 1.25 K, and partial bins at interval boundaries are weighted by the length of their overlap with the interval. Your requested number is -0.362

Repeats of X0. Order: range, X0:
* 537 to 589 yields -0.453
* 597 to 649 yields -0.201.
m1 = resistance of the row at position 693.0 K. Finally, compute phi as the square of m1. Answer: 4.8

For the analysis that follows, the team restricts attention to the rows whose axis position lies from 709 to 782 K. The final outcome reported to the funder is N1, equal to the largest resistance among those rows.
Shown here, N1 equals 2.487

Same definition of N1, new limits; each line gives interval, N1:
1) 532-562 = 1.986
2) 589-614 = 2.265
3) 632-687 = 2.319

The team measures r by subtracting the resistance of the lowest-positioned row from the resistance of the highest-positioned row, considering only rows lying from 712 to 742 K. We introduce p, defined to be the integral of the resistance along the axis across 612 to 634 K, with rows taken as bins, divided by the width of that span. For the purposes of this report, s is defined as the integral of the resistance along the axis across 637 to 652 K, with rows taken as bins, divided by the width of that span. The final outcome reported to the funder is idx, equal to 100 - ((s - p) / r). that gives 100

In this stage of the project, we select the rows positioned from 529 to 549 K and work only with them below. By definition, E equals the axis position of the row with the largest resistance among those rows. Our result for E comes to 538.0 K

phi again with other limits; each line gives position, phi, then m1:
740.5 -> 4.1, 2.013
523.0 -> 2.8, 1.681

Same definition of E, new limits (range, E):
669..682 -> 680.5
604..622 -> 618.0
